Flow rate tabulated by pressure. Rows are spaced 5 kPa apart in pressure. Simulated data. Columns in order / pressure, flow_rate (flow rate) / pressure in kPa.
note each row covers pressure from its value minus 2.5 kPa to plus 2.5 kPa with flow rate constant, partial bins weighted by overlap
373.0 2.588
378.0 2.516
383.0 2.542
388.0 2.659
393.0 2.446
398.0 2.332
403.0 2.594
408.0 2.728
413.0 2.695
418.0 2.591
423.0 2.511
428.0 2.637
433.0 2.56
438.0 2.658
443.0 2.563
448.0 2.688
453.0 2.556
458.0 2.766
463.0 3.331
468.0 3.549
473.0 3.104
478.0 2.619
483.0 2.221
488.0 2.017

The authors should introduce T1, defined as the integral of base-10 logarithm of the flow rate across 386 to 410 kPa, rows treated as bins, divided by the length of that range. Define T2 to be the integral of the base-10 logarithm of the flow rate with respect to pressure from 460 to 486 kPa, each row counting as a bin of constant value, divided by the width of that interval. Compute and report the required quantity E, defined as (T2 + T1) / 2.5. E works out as 0.347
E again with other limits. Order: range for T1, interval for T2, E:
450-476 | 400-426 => 0.359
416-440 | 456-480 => 0.360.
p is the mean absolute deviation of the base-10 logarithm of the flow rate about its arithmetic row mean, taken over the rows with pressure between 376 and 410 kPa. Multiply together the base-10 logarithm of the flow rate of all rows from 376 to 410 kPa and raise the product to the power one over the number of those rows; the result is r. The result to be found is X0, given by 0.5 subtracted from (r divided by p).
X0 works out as 24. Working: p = 0.017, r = 0.405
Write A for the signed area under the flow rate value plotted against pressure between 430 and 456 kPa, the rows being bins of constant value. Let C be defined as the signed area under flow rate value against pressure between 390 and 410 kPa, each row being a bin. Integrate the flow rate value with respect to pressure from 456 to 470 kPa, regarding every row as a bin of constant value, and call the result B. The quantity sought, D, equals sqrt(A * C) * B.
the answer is 2637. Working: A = 68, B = 45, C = 50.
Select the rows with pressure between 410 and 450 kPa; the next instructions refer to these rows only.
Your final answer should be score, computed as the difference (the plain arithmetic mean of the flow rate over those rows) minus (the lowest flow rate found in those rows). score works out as 0.10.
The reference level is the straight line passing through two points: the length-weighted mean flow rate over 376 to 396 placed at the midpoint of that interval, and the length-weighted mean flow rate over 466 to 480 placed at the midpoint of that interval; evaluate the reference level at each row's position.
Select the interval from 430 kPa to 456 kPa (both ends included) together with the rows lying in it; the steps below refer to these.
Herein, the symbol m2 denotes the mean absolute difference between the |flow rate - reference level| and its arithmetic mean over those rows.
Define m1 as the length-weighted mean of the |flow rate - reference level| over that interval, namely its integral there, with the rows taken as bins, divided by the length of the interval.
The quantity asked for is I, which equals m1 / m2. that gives 4.70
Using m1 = 0.29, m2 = 0.06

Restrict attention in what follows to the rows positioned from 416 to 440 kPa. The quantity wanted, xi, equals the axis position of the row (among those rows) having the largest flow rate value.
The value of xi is 438.0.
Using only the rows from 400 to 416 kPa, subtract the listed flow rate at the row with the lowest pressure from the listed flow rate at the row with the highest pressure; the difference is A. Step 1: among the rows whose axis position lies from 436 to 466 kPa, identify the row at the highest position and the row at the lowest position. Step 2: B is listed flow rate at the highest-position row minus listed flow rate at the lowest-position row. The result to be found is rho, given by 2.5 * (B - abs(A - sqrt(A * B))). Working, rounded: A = 0.10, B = 0.67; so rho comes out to 1.3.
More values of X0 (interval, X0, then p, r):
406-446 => 40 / 0.010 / 0.418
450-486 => 7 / 0.058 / 0.449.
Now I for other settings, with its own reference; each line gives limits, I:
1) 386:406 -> 2.09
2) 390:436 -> 1.87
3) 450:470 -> 3.86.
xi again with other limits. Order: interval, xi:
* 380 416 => 408.0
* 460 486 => 468.0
